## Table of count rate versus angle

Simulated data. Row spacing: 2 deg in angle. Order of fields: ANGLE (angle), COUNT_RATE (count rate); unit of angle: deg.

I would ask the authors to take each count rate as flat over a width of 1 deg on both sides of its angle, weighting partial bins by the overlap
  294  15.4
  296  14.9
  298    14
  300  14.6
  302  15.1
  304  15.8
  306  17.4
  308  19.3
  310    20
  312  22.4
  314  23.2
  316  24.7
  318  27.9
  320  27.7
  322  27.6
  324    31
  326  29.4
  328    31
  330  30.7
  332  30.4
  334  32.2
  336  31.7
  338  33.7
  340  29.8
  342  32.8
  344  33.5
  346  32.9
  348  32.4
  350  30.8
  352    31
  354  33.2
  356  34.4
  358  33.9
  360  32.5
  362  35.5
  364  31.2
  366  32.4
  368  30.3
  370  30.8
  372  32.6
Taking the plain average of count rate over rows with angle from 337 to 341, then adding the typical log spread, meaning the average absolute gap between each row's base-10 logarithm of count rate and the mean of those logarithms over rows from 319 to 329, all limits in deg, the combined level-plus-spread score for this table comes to 31.8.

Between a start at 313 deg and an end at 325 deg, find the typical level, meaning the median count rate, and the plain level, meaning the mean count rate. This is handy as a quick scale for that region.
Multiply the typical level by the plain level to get 747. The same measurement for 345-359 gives 1074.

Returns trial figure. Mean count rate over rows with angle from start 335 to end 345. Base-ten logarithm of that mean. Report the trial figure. 1.51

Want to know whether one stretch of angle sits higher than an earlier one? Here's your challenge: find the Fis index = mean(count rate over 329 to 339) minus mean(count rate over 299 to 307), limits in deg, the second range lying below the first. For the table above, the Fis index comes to 16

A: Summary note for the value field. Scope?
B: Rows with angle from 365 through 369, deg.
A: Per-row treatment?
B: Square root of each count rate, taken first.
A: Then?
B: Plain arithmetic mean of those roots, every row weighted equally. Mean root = 5.60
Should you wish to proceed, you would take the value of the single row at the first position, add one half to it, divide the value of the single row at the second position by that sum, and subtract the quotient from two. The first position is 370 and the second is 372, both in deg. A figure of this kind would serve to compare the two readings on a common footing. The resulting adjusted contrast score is 0.96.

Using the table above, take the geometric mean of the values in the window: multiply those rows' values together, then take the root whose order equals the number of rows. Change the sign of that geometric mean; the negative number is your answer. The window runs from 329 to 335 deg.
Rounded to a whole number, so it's -31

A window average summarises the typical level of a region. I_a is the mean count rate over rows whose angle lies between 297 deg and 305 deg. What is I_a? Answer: 15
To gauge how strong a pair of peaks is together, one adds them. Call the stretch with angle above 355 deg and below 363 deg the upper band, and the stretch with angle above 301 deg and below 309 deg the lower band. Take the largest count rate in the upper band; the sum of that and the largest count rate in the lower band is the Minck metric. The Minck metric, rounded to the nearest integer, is 55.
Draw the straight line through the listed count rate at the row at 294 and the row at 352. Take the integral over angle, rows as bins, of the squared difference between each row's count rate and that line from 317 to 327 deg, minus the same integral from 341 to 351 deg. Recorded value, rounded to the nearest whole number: 224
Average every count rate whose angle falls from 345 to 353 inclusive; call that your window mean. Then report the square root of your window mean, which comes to 5.64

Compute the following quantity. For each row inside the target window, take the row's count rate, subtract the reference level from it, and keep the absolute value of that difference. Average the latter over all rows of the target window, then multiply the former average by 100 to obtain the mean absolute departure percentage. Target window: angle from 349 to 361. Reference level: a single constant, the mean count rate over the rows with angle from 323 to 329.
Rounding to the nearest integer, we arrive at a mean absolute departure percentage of 217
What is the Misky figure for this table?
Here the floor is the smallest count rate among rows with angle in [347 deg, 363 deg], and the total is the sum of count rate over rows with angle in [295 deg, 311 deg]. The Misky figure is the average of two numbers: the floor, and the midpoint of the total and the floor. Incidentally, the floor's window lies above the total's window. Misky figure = 56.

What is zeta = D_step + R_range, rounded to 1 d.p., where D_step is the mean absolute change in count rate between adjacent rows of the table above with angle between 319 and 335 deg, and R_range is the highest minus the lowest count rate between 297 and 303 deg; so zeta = 2.4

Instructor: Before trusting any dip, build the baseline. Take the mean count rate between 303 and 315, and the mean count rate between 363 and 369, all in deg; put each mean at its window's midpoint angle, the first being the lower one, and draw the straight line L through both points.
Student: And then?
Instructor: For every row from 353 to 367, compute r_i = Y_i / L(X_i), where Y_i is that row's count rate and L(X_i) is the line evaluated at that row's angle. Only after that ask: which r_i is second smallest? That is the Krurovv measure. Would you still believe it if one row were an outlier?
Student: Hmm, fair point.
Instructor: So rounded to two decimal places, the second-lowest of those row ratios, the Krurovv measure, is 1.04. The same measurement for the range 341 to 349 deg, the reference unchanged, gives 1.21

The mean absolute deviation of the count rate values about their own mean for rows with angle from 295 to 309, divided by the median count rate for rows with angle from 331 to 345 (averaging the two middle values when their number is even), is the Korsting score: 0.044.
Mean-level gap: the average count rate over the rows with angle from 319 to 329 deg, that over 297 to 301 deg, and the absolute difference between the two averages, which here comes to 15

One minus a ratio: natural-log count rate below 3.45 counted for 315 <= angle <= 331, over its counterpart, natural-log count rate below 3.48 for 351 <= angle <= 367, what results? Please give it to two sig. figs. -1.7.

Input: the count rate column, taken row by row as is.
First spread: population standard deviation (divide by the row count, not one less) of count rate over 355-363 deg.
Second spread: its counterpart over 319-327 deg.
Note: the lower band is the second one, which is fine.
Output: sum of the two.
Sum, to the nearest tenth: 2.5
